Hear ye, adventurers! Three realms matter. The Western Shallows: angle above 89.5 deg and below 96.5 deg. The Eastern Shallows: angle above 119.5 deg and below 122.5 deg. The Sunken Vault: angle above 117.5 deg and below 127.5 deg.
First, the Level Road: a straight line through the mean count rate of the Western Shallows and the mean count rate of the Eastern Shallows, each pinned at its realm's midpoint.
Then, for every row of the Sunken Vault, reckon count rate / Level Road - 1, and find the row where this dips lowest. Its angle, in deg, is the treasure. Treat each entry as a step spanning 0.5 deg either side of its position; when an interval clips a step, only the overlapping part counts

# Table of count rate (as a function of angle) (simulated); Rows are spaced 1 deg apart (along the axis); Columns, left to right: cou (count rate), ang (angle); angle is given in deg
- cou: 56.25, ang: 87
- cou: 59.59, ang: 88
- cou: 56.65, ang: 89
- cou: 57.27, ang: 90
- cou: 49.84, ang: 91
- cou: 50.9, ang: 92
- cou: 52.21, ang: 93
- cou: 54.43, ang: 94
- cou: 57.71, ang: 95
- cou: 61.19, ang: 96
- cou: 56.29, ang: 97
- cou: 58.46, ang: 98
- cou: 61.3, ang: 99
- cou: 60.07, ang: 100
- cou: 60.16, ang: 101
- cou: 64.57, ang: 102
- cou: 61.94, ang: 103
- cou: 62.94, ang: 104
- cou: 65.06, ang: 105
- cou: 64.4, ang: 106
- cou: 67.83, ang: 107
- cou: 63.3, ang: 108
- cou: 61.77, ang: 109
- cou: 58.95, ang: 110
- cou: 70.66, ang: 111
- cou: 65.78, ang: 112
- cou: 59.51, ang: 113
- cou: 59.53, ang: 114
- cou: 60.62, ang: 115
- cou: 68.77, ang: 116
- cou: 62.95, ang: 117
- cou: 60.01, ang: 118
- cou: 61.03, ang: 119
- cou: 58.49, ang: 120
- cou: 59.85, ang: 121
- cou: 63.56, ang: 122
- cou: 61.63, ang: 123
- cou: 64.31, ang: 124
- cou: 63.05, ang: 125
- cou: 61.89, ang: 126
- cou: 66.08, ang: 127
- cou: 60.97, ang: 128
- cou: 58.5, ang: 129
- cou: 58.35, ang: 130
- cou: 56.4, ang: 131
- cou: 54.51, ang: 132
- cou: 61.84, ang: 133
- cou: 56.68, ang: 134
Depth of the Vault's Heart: 120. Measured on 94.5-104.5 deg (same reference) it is 97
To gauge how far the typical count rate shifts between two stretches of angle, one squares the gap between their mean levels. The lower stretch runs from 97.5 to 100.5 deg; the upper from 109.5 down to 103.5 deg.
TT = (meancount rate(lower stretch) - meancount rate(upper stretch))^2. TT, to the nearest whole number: 18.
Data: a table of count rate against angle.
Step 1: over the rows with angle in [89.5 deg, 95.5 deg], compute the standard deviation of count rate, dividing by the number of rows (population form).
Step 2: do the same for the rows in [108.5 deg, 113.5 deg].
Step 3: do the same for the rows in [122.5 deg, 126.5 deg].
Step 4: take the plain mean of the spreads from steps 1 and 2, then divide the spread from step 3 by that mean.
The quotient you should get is 0.3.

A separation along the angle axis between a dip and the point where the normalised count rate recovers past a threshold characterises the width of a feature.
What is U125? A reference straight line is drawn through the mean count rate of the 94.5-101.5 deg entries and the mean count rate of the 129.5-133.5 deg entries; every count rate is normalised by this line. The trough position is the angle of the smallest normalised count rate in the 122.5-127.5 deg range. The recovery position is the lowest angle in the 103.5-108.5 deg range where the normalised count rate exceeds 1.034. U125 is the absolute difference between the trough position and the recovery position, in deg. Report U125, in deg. 19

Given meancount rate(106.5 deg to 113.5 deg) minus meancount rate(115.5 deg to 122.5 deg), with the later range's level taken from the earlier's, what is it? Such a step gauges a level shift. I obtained 1.9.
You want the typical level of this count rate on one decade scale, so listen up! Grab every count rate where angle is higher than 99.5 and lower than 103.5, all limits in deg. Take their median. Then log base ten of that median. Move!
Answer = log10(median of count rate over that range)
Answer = 1.79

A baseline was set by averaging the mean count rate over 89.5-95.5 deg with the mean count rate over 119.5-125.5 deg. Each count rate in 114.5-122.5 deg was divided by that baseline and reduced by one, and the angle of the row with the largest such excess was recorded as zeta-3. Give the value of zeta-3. 116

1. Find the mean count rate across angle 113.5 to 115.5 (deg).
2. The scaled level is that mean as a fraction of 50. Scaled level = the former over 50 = 1.20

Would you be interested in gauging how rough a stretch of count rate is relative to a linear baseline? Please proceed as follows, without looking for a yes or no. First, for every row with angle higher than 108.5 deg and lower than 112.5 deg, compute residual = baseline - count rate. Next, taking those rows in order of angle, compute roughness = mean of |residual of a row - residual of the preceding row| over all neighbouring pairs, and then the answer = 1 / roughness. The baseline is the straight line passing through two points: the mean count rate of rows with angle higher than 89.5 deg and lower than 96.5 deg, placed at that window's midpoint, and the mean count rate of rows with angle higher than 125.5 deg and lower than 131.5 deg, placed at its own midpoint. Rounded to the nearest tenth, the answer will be 0.2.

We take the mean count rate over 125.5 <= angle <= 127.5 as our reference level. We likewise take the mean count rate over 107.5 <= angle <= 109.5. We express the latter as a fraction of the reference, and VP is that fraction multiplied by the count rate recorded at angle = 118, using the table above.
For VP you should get 59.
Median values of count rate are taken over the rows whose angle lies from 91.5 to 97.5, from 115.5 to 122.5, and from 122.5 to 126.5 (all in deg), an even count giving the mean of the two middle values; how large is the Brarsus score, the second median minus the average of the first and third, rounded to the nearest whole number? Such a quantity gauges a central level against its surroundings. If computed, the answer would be 2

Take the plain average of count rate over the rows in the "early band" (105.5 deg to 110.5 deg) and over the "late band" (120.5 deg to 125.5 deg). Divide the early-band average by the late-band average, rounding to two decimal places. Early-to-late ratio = 1.01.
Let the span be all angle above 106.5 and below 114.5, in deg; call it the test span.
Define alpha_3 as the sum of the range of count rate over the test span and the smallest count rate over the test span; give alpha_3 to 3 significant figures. 70.7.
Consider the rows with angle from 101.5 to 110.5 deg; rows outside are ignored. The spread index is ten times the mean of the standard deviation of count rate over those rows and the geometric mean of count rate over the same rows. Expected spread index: 329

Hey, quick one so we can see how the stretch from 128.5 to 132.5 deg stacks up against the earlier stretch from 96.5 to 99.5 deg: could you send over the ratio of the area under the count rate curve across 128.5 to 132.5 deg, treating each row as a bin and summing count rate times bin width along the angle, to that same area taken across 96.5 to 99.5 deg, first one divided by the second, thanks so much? 1.29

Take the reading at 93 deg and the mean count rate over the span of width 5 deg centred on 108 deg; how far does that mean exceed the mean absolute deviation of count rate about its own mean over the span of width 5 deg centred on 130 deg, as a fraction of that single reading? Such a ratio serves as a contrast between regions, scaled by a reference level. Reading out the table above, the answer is 1.18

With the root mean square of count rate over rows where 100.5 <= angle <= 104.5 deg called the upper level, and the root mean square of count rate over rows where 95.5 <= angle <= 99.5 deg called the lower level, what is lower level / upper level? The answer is 0.95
